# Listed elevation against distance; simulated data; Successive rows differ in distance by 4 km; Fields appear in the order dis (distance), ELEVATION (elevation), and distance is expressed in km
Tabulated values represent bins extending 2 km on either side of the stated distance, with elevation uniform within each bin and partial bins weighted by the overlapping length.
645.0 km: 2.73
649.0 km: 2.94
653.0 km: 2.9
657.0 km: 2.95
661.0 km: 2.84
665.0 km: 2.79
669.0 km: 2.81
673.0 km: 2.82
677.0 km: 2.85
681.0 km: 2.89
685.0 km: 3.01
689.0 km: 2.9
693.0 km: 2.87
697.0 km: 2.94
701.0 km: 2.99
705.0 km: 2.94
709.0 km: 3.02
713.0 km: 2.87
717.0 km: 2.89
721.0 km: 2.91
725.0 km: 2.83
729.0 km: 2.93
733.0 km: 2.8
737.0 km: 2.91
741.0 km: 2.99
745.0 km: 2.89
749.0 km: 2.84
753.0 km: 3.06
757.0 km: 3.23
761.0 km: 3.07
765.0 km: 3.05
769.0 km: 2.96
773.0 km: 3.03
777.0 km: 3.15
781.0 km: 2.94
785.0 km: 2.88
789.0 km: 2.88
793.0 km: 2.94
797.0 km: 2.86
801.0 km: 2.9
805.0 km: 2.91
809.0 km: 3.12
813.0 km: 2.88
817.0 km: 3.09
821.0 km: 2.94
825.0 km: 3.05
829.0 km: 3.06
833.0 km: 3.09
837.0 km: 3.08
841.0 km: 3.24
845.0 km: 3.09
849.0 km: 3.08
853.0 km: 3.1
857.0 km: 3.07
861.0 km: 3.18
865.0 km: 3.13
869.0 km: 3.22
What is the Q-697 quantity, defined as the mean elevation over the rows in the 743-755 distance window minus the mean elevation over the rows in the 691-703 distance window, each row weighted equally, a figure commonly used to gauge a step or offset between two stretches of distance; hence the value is 0.00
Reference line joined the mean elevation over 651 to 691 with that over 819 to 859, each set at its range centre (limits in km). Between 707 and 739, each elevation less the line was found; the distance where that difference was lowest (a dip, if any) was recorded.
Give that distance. 733.0 km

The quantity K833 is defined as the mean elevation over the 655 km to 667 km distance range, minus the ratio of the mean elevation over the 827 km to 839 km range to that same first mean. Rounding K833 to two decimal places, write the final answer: 1.78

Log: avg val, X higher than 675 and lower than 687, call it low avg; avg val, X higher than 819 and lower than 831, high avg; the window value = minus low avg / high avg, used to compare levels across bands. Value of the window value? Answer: -0.967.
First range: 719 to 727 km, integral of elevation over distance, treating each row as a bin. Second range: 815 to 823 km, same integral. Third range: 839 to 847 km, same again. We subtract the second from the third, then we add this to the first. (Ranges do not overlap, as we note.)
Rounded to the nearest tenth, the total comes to 24.2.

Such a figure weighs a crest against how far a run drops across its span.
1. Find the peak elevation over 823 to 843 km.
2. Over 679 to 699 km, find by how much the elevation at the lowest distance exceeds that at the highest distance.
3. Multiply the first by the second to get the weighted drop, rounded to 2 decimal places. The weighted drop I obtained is -0.16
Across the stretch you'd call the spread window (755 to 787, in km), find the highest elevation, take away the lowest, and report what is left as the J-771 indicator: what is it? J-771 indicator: 0.35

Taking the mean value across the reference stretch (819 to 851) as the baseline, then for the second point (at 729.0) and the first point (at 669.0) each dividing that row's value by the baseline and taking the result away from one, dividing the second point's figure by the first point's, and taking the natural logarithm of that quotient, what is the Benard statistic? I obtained -0.6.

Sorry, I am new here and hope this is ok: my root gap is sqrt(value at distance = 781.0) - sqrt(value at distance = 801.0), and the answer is 0.012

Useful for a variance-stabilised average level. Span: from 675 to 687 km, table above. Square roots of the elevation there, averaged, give 1.71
